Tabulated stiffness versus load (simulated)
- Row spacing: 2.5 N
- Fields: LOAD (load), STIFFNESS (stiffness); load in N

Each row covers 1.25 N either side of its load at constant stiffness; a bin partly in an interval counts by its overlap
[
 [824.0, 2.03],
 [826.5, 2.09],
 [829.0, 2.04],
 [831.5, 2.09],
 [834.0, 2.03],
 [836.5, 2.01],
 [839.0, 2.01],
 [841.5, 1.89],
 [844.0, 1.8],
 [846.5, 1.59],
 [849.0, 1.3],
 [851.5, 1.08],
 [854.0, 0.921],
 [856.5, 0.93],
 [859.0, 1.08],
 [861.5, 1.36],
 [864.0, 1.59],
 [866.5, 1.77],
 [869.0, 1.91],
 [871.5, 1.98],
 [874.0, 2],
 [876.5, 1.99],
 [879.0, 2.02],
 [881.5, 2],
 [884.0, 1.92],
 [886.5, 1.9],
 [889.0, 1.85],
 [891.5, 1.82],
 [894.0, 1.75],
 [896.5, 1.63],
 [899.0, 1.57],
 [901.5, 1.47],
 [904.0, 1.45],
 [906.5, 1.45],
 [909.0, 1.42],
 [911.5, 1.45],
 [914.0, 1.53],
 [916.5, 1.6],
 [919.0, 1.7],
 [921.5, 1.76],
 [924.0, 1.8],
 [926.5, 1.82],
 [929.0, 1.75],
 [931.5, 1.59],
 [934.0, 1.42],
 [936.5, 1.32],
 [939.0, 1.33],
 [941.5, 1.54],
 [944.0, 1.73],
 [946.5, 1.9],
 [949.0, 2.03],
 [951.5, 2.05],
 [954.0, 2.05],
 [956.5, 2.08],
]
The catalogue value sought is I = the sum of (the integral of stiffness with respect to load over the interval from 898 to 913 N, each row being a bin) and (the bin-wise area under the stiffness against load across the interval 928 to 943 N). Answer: 44.4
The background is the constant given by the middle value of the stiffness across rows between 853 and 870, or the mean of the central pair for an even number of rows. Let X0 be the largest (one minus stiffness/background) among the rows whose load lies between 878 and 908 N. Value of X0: -0.07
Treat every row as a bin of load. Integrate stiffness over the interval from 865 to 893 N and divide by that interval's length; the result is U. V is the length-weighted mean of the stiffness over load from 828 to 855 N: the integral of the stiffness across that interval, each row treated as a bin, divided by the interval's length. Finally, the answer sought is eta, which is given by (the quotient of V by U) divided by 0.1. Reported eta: 8.9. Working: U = 1.92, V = 1.71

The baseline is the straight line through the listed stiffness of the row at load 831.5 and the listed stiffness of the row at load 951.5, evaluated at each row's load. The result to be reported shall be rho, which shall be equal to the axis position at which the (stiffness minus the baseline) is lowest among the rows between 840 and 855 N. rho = 854.0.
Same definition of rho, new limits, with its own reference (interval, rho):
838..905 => 854.0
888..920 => 909.0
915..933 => 931.5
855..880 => 856.5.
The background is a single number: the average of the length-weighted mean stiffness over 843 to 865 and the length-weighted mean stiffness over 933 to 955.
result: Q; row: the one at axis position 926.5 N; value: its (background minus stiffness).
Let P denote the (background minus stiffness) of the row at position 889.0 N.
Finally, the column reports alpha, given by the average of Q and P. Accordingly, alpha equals -0.34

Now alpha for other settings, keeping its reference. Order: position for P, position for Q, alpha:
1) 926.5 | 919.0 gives -0.26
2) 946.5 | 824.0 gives -0.47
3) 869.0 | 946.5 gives -0.41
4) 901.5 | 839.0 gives -0.24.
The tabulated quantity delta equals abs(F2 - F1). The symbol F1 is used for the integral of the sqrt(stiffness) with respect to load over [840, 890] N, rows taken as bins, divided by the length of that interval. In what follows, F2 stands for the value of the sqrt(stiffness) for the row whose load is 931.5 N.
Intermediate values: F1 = 1.273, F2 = 1.26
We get 0.01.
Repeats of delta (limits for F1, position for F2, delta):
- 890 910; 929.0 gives 0.07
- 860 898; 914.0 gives 0.11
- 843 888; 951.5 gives 0.17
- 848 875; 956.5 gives 0.25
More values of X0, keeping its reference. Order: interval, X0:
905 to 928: -0.04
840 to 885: 0.32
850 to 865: 0.32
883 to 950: 0.03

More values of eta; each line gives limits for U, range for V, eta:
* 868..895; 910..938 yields 8.4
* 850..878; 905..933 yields 10.7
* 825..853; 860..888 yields 10.3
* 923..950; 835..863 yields 8.8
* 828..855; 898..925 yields 9.1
